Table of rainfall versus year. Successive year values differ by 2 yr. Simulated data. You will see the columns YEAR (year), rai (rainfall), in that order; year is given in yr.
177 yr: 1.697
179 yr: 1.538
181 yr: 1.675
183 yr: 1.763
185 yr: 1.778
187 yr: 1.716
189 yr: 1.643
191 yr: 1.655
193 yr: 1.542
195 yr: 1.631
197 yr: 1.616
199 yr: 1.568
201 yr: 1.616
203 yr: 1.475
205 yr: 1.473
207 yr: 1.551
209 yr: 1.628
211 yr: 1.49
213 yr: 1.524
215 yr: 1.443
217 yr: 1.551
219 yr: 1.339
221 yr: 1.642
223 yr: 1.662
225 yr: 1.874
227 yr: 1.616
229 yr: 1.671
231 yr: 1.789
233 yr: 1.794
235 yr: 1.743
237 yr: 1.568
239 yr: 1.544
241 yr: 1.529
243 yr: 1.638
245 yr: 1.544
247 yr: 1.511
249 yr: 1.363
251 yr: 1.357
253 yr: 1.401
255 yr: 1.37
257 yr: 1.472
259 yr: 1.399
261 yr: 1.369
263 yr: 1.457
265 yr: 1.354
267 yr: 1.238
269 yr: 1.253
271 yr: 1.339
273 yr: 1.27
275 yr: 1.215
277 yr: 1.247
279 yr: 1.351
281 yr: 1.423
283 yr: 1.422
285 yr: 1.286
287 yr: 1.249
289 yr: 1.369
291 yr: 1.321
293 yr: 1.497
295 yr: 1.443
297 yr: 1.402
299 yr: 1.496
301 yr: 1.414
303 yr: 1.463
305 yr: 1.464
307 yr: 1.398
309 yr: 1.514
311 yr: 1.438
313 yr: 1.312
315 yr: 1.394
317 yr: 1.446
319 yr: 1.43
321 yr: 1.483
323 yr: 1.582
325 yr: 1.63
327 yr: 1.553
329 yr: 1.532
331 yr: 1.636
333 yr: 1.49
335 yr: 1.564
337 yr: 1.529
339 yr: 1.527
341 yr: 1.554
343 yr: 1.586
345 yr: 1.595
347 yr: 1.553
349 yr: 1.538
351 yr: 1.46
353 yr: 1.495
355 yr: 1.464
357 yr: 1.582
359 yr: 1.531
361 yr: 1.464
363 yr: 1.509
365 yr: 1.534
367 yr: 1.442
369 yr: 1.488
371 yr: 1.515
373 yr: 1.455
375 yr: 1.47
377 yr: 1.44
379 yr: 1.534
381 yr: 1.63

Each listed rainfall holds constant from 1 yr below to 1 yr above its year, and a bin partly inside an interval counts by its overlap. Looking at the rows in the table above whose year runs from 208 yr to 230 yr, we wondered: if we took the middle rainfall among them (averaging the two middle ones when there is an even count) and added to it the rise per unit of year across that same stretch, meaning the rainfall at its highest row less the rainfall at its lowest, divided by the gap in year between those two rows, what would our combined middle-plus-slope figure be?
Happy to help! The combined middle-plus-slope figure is 1.62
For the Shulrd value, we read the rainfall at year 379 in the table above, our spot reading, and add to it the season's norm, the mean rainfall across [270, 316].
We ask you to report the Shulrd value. 2.91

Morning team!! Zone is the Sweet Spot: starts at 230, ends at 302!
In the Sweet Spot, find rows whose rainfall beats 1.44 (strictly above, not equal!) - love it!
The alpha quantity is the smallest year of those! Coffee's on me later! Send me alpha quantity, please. 231 yr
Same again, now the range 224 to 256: 225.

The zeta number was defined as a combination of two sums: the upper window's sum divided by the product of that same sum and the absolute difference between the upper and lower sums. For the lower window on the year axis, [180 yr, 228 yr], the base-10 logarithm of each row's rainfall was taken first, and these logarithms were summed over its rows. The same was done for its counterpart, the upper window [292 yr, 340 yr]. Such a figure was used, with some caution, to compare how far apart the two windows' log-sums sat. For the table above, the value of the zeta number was 1.28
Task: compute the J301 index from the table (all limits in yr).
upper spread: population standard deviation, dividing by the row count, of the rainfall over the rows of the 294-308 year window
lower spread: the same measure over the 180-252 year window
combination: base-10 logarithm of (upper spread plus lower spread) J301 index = -0.80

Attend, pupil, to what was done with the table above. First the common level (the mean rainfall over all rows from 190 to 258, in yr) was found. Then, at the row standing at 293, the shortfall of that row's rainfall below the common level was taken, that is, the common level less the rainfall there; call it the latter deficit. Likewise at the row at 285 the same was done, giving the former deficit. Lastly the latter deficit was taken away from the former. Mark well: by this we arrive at 0.21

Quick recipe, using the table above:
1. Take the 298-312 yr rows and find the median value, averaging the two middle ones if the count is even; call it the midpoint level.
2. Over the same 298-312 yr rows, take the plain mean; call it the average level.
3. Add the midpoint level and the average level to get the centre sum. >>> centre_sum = 2.92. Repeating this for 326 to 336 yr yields 3.11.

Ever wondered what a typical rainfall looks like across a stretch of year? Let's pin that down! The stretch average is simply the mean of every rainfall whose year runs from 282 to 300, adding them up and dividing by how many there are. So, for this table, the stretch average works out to 1.39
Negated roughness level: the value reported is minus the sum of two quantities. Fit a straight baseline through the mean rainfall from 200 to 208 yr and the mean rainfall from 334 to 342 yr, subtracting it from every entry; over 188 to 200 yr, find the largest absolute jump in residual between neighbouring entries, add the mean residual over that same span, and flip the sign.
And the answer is -0.19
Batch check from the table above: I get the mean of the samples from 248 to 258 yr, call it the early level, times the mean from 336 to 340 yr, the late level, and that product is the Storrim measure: 2.13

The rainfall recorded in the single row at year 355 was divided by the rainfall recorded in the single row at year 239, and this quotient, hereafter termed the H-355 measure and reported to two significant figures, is 0.95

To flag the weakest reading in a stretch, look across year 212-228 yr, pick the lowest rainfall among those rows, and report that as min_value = 1.339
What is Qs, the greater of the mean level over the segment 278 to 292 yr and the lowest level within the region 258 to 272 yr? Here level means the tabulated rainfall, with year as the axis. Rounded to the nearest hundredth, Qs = 1.35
